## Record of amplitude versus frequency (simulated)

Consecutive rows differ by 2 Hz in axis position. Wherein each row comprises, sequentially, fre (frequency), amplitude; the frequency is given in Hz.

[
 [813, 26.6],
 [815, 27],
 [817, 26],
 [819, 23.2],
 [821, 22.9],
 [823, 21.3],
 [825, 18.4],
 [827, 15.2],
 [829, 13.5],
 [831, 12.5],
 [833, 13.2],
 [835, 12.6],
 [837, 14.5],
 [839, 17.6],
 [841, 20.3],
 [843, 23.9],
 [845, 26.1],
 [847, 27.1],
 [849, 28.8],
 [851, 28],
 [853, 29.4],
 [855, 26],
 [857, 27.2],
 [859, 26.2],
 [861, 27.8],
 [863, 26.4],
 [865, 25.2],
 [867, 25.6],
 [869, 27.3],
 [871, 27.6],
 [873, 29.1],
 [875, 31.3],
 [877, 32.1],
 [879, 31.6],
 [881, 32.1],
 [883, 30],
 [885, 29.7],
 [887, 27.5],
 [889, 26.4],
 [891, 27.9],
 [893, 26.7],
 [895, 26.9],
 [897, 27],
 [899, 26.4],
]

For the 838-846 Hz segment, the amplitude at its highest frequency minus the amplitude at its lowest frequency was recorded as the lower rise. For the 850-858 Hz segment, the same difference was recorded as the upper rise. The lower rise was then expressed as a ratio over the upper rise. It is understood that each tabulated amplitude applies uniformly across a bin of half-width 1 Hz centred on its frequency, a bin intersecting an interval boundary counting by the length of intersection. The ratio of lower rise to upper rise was -11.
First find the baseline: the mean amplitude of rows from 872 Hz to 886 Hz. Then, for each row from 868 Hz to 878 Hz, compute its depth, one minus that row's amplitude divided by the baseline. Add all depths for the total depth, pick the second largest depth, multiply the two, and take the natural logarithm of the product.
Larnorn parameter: -3.8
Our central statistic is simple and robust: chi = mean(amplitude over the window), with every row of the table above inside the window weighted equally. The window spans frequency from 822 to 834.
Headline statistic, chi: 15.7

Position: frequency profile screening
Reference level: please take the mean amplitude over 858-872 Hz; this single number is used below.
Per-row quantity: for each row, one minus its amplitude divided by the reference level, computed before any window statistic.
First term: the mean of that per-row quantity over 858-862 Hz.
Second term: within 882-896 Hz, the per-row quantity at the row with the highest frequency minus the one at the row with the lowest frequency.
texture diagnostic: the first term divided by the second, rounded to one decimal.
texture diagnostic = -0.1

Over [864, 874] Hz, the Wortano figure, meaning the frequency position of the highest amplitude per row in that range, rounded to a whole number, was 873 Hz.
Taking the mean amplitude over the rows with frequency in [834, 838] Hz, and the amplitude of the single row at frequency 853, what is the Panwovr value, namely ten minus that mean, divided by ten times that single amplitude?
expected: -0.012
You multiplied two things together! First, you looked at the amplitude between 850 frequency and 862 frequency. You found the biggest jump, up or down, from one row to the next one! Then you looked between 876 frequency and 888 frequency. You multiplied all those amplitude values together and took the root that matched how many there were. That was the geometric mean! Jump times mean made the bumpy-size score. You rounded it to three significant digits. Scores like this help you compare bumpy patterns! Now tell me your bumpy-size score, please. 104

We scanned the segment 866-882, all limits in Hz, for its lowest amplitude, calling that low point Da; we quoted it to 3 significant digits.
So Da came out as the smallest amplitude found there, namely 25.6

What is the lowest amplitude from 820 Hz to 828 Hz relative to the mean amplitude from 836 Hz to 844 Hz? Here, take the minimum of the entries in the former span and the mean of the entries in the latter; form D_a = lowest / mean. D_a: 0.80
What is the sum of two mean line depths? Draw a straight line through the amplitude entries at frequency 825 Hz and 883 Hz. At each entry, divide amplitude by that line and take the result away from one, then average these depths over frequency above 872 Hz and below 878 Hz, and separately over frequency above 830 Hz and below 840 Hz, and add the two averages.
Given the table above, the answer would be 0.23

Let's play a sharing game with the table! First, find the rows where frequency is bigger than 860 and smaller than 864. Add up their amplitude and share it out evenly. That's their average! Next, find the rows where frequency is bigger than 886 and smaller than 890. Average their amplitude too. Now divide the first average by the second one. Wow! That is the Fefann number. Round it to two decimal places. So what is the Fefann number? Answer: 1.01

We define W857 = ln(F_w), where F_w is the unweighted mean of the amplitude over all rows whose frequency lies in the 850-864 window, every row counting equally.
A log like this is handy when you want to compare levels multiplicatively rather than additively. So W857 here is 3.31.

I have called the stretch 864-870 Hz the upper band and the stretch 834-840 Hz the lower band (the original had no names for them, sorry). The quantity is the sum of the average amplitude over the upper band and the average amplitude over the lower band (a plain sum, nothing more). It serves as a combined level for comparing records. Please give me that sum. 41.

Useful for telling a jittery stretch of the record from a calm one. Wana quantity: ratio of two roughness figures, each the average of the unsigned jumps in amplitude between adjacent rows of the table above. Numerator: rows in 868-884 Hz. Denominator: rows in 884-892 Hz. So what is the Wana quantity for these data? 0.71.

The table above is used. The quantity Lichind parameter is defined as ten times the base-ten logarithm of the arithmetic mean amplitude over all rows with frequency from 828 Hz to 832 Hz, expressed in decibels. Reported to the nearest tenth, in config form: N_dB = 11.1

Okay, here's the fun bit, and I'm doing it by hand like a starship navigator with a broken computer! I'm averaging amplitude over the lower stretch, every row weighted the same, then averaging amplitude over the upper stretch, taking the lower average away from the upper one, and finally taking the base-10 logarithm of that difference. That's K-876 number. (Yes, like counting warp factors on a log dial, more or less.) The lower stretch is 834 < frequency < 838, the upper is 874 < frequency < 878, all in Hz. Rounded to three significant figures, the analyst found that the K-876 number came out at 1.26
